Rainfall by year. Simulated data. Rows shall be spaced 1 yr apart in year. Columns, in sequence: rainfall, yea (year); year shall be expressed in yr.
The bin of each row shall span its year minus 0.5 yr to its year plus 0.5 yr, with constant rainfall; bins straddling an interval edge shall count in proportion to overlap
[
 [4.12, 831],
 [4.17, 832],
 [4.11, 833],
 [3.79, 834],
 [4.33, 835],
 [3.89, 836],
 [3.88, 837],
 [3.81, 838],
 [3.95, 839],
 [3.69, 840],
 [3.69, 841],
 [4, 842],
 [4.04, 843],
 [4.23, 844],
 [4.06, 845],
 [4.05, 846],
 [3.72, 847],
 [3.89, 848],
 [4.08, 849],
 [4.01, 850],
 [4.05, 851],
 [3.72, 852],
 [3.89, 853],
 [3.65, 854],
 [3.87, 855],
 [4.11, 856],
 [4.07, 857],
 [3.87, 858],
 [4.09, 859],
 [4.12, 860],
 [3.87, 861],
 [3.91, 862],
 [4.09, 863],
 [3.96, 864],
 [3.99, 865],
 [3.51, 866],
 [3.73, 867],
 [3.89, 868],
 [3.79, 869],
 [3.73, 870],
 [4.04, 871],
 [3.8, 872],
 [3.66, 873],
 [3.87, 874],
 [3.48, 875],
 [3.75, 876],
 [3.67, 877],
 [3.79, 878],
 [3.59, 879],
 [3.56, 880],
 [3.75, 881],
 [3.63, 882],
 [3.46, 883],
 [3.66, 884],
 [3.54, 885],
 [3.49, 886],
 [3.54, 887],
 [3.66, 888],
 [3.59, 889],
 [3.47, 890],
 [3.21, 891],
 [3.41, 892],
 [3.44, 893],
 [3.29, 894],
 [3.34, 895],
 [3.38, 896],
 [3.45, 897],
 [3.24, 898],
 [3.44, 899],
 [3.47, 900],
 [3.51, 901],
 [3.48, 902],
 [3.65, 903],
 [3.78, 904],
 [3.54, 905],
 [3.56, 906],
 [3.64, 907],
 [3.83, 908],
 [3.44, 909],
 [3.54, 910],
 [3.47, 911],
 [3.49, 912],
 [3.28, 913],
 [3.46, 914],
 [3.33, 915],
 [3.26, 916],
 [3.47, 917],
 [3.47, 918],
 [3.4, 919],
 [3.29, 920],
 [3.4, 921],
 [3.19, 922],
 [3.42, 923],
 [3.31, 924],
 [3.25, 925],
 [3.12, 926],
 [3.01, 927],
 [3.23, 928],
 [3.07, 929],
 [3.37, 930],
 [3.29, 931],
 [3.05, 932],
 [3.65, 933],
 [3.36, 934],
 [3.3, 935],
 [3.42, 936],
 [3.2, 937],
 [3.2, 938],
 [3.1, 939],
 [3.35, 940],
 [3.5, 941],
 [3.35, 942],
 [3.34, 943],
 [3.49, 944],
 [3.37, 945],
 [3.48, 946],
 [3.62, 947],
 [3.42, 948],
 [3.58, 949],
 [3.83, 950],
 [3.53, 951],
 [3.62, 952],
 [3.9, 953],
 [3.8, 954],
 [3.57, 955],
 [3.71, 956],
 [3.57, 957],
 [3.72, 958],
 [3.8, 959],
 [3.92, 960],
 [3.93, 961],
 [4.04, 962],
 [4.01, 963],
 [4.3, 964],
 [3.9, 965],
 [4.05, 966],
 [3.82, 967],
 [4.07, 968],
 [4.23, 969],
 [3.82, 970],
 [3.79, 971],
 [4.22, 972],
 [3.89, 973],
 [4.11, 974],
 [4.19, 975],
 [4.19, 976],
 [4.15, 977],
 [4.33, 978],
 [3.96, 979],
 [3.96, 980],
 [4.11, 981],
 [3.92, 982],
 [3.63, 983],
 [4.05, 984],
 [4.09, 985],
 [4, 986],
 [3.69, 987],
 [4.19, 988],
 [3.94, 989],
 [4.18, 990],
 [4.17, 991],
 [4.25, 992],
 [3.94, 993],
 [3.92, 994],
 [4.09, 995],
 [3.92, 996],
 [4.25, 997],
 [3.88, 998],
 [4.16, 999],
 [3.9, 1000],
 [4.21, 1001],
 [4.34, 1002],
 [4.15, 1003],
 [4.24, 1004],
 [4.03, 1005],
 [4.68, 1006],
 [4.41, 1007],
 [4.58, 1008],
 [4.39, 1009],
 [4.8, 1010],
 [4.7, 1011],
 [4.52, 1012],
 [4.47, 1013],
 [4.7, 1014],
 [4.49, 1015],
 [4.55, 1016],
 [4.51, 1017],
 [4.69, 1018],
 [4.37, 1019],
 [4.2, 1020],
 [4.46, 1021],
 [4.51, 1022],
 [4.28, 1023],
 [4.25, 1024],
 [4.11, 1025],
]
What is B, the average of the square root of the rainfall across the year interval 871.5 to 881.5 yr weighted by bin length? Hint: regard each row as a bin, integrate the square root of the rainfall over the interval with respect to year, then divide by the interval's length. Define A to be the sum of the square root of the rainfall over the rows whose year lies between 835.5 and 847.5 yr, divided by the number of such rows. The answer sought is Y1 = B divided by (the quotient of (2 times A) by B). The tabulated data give 0.93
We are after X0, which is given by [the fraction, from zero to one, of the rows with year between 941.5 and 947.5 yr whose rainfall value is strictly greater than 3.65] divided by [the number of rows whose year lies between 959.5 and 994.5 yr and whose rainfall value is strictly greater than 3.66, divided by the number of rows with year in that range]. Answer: 0.0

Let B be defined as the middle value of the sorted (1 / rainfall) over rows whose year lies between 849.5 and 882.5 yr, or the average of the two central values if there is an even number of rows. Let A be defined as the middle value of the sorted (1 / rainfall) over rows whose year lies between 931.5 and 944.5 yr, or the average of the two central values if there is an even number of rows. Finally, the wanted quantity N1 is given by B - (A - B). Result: 0.22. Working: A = 0.2985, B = 0.26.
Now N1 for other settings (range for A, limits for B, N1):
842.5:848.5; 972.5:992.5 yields 0.24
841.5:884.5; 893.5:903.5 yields 0.32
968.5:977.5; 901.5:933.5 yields 0.35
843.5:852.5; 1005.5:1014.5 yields 0.19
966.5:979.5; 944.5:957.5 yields 0.32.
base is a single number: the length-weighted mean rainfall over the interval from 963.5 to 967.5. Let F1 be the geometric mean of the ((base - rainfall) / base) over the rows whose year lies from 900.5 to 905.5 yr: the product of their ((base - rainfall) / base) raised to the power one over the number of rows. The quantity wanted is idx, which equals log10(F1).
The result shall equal -0.99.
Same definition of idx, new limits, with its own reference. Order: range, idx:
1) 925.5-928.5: -0.65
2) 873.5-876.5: -1.16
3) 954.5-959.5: -1.08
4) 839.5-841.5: -1.09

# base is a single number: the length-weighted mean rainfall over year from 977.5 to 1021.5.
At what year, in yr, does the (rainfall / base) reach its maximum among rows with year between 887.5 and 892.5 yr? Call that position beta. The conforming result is 888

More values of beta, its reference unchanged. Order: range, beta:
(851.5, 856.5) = 856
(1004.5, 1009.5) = 1006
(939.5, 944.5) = 941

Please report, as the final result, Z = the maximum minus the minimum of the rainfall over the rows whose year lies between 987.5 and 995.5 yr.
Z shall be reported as 0.330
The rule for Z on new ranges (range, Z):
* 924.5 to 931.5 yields 0.360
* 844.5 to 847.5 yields 0.340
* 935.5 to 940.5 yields 0.320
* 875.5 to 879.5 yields 0.200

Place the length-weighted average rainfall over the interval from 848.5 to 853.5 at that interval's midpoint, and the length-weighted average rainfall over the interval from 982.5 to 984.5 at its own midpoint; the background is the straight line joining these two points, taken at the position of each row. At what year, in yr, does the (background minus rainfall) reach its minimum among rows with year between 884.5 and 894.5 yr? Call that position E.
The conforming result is 888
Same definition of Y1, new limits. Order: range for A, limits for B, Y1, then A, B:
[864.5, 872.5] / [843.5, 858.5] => 1.01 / 1.95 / 1.99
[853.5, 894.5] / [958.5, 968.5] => 1.03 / 1.93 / 2.00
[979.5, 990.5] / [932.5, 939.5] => 0.83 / 1.99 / 1.82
